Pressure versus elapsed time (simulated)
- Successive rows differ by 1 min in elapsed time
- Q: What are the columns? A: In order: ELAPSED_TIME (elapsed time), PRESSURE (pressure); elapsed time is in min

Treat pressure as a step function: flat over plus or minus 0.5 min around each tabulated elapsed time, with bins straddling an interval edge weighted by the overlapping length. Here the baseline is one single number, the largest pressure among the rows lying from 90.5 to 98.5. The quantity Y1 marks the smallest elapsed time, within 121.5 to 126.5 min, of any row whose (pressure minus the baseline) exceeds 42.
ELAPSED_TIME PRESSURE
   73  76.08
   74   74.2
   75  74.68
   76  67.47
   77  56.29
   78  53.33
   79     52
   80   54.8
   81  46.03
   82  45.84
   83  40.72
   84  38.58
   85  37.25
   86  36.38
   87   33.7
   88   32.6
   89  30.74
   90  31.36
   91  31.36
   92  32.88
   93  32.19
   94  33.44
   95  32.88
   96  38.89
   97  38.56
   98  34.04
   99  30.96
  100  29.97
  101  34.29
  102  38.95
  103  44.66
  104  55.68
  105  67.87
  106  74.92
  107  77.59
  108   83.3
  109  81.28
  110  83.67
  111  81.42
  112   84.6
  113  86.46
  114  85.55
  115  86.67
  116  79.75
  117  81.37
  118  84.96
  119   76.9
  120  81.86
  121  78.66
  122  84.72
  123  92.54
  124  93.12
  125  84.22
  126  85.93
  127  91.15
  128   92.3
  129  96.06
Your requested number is 122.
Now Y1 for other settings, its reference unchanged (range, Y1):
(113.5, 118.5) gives 114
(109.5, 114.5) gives 110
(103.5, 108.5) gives 108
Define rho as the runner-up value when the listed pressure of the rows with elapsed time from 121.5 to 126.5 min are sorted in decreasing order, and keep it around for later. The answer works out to 92.54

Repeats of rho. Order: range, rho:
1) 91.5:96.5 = 33.44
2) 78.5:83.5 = 52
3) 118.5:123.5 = 84.72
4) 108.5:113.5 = 84.6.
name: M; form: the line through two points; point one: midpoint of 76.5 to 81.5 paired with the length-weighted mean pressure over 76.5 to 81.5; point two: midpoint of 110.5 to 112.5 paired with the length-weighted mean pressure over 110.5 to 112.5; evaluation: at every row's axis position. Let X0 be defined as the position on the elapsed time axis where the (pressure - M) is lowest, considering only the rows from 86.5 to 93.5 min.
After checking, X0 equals 93 min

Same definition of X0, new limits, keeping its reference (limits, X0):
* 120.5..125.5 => 121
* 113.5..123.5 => 121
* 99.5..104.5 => 100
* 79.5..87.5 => 87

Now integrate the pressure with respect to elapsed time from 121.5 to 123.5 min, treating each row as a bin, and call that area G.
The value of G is 177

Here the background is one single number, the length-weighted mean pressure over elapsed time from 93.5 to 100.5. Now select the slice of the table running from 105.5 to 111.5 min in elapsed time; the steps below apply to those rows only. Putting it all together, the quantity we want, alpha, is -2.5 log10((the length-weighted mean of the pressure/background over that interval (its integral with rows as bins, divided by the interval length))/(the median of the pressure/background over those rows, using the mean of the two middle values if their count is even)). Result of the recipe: 0.01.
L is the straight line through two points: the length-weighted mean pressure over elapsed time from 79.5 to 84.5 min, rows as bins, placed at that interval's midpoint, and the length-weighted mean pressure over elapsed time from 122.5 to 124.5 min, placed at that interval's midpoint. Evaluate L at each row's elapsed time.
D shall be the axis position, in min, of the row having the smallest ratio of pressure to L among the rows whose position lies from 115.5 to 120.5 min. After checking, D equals 119 min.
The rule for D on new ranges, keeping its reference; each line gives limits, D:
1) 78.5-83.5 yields 83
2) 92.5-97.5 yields 95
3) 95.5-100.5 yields 100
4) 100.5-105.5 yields 101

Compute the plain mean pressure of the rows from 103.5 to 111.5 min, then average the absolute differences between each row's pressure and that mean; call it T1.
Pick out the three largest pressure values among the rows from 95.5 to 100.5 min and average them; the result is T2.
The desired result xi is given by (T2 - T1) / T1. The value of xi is 4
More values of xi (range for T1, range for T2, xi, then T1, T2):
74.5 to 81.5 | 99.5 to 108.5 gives 9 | 7.6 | 79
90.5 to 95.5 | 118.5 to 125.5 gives 144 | 0.6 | 90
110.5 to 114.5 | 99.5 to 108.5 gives 50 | 1.5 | 79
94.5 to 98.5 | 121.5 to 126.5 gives 33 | 2.6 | 91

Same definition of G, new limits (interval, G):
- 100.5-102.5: 73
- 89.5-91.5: 63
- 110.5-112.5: 166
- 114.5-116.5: 166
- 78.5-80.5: 107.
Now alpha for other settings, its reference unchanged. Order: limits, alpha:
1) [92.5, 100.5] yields -0.02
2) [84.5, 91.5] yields -0.02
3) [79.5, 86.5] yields -0.05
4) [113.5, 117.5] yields 0.00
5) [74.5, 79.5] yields -0.08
